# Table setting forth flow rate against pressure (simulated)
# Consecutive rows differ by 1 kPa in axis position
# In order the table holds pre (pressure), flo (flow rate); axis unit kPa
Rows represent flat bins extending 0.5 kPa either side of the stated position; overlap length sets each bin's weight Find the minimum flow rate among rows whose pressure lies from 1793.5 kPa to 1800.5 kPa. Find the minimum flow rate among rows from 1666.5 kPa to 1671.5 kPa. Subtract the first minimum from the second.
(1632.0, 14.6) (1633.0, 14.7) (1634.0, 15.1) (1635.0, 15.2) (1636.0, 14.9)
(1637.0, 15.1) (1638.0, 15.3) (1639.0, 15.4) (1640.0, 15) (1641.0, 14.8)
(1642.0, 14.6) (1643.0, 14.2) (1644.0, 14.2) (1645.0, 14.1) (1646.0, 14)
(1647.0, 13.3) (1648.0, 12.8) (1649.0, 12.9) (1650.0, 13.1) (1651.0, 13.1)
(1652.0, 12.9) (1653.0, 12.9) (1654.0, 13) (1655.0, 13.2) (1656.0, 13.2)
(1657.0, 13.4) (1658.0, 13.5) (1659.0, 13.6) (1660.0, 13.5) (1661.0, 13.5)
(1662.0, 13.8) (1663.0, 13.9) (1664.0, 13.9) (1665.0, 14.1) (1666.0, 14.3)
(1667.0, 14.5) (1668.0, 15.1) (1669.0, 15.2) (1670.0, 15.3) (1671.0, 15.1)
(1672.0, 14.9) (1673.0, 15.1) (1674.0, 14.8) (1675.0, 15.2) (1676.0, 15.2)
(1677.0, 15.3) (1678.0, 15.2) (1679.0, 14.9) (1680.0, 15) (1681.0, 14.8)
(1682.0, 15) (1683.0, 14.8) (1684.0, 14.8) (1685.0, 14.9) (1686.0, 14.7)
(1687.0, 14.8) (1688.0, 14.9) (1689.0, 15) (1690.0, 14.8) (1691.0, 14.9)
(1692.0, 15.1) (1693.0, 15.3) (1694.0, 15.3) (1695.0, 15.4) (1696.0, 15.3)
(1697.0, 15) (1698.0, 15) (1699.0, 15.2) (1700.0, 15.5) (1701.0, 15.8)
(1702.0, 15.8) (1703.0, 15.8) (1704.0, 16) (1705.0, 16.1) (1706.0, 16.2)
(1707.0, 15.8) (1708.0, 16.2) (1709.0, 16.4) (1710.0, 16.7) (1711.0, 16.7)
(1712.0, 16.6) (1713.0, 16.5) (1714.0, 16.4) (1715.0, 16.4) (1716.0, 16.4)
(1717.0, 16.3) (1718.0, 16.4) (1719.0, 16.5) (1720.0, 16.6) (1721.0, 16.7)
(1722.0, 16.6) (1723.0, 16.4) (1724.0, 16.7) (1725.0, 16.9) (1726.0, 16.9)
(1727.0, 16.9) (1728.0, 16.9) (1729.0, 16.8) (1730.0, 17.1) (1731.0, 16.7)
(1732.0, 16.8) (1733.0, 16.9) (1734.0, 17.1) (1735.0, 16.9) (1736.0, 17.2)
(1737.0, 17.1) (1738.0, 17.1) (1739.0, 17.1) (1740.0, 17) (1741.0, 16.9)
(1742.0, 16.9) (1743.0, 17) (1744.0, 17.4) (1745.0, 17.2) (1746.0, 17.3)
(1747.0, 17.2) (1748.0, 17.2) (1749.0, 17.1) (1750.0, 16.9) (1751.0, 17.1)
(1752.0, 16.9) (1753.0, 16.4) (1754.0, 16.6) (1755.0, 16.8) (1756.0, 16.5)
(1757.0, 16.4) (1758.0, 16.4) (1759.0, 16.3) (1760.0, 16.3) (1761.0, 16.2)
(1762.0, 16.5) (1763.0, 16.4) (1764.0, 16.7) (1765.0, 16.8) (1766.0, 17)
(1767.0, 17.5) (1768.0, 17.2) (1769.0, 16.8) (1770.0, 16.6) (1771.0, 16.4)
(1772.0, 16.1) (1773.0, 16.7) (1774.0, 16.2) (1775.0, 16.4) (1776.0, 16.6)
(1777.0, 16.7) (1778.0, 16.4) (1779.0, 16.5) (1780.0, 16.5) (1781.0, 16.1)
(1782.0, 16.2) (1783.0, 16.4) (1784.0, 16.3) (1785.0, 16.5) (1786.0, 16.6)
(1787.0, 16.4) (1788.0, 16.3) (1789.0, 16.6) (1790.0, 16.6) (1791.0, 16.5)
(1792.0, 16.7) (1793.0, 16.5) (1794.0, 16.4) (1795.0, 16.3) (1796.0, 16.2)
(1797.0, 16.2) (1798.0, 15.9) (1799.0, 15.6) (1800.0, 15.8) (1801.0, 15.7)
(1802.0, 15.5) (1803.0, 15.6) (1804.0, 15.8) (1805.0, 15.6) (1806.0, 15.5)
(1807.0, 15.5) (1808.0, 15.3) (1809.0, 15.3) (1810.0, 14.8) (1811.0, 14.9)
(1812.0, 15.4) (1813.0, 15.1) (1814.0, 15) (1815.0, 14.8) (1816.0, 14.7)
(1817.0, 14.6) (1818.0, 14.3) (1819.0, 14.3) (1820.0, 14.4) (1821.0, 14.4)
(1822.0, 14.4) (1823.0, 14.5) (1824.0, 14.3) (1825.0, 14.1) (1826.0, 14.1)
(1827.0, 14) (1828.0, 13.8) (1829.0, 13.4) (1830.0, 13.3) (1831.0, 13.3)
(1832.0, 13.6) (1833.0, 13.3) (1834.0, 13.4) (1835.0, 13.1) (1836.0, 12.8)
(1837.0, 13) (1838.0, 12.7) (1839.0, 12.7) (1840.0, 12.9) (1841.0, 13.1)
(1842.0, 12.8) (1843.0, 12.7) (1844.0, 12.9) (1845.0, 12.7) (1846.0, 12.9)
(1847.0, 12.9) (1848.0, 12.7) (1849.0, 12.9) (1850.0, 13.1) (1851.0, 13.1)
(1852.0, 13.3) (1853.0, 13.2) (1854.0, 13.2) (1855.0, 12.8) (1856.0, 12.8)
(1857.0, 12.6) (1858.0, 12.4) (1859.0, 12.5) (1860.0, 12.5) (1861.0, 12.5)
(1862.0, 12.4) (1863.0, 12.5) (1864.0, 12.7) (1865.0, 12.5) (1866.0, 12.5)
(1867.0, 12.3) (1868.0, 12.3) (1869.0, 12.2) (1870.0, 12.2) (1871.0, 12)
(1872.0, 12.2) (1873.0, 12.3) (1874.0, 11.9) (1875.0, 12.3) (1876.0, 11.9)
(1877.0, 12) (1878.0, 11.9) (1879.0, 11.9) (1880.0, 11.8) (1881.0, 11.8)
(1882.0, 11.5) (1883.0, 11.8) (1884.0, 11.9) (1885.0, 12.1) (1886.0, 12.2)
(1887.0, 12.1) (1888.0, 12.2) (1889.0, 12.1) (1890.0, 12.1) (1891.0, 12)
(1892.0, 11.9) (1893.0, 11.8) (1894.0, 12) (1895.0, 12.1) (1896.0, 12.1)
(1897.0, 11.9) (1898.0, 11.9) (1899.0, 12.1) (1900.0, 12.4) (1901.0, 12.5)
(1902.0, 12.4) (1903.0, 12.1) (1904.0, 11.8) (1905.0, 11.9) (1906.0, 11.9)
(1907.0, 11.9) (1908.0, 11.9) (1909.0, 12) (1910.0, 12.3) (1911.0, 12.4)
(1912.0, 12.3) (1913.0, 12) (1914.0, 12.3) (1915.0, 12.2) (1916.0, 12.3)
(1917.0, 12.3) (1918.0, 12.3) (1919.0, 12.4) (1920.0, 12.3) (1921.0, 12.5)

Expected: -1.1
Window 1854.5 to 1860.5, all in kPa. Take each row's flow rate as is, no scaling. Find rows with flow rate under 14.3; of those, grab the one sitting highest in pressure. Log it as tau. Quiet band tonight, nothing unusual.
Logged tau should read 1860.0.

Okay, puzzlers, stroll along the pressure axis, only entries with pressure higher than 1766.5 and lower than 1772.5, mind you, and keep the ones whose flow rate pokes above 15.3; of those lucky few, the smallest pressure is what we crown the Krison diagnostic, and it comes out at 1767.0 kPa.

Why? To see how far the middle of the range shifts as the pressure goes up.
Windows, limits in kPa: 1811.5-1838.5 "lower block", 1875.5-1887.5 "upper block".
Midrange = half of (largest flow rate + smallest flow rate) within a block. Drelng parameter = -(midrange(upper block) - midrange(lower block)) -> 2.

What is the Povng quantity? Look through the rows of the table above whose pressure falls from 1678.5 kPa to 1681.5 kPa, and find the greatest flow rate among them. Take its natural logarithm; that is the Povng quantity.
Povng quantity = 2.708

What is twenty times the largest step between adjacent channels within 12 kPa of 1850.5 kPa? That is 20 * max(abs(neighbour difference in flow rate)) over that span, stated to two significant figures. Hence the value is 8.0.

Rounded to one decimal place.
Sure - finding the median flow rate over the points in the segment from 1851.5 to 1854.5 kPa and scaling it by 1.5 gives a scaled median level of 19.8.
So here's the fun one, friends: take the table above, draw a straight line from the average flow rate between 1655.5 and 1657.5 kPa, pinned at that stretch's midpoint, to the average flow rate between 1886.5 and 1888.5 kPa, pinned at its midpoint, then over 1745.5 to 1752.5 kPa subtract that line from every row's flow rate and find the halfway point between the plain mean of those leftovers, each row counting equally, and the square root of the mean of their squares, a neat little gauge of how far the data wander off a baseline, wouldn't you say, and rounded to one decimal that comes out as 4.3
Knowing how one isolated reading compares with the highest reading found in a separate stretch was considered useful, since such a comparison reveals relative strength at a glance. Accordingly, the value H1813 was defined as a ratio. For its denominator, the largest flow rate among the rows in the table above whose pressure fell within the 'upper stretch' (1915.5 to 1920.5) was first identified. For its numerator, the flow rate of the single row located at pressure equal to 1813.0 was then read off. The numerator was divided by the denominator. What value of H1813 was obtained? 1.2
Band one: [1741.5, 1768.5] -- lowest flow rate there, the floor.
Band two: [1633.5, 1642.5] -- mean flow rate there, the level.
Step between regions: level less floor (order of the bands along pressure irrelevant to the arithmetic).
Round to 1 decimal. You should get -1.2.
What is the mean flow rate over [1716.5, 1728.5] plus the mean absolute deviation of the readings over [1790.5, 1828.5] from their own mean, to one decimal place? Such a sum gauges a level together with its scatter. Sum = 17.3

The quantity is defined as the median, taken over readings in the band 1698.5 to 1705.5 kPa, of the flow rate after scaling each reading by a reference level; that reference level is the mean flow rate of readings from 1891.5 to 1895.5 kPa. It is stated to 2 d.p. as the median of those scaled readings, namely 1.32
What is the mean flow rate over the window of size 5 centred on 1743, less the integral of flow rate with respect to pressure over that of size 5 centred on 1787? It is -65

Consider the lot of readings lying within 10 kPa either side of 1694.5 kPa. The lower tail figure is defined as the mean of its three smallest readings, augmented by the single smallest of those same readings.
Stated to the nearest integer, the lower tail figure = 29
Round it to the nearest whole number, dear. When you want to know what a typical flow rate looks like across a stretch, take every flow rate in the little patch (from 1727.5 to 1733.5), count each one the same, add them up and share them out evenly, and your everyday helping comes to 17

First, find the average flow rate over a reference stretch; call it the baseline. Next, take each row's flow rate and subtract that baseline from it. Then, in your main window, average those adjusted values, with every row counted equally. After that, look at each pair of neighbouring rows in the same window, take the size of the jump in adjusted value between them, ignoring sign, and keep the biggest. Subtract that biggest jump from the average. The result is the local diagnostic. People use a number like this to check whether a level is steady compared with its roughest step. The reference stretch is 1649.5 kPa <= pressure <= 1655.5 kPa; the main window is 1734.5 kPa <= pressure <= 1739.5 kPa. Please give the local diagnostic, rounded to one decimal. 3.7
